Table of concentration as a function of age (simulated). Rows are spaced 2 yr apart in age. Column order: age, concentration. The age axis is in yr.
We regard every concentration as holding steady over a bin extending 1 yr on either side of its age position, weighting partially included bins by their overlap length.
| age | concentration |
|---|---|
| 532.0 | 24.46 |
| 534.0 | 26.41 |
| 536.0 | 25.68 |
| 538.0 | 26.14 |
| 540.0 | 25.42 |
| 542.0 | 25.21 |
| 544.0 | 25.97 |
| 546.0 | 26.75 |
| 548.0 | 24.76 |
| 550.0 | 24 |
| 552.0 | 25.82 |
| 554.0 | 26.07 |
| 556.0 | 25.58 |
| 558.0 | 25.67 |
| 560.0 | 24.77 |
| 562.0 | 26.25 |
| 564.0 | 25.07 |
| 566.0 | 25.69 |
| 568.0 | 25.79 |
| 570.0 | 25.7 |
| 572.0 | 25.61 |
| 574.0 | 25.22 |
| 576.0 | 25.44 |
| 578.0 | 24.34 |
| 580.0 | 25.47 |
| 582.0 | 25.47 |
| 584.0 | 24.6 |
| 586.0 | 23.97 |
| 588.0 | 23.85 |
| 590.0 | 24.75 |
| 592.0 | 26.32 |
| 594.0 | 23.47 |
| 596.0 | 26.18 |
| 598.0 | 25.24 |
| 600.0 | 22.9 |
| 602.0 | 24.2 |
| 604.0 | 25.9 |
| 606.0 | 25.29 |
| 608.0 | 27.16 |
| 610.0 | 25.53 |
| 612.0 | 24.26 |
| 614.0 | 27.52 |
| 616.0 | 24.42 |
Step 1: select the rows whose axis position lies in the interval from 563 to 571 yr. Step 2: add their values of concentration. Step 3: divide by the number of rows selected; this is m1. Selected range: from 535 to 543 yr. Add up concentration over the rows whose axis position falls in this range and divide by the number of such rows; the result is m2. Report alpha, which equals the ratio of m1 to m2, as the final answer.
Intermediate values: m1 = 25.6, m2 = 25.6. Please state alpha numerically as 1.00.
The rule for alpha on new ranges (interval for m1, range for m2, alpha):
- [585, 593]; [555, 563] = 0.97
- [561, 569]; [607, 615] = 0.98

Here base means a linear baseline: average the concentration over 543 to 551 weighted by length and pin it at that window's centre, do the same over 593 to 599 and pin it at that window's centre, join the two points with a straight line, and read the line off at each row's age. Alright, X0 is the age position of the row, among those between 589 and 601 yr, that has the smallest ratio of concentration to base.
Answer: 600.0 yr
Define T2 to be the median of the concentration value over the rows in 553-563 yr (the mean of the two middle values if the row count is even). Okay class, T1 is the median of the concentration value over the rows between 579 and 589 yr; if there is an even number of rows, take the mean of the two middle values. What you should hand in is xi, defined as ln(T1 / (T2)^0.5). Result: 1.58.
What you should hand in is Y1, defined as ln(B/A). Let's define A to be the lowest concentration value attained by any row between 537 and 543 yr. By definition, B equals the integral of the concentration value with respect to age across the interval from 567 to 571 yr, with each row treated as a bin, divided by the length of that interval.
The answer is 0.02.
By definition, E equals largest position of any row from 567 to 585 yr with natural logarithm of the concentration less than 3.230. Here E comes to 584.0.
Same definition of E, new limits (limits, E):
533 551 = 550.0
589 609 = 602.0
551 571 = 564.0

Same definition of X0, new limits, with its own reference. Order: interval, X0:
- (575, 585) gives 578.0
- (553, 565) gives 560.0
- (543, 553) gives 550.0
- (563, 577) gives 564.0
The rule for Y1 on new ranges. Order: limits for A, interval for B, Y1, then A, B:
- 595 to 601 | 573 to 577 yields 0.10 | 22.9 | 25.3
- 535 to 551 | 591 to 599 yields 0.05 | 24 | 25.3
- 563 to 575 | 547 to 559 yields 0.01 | 25.07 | 25.3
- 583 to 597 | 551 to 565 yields 0.09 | 23.47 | 25.6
